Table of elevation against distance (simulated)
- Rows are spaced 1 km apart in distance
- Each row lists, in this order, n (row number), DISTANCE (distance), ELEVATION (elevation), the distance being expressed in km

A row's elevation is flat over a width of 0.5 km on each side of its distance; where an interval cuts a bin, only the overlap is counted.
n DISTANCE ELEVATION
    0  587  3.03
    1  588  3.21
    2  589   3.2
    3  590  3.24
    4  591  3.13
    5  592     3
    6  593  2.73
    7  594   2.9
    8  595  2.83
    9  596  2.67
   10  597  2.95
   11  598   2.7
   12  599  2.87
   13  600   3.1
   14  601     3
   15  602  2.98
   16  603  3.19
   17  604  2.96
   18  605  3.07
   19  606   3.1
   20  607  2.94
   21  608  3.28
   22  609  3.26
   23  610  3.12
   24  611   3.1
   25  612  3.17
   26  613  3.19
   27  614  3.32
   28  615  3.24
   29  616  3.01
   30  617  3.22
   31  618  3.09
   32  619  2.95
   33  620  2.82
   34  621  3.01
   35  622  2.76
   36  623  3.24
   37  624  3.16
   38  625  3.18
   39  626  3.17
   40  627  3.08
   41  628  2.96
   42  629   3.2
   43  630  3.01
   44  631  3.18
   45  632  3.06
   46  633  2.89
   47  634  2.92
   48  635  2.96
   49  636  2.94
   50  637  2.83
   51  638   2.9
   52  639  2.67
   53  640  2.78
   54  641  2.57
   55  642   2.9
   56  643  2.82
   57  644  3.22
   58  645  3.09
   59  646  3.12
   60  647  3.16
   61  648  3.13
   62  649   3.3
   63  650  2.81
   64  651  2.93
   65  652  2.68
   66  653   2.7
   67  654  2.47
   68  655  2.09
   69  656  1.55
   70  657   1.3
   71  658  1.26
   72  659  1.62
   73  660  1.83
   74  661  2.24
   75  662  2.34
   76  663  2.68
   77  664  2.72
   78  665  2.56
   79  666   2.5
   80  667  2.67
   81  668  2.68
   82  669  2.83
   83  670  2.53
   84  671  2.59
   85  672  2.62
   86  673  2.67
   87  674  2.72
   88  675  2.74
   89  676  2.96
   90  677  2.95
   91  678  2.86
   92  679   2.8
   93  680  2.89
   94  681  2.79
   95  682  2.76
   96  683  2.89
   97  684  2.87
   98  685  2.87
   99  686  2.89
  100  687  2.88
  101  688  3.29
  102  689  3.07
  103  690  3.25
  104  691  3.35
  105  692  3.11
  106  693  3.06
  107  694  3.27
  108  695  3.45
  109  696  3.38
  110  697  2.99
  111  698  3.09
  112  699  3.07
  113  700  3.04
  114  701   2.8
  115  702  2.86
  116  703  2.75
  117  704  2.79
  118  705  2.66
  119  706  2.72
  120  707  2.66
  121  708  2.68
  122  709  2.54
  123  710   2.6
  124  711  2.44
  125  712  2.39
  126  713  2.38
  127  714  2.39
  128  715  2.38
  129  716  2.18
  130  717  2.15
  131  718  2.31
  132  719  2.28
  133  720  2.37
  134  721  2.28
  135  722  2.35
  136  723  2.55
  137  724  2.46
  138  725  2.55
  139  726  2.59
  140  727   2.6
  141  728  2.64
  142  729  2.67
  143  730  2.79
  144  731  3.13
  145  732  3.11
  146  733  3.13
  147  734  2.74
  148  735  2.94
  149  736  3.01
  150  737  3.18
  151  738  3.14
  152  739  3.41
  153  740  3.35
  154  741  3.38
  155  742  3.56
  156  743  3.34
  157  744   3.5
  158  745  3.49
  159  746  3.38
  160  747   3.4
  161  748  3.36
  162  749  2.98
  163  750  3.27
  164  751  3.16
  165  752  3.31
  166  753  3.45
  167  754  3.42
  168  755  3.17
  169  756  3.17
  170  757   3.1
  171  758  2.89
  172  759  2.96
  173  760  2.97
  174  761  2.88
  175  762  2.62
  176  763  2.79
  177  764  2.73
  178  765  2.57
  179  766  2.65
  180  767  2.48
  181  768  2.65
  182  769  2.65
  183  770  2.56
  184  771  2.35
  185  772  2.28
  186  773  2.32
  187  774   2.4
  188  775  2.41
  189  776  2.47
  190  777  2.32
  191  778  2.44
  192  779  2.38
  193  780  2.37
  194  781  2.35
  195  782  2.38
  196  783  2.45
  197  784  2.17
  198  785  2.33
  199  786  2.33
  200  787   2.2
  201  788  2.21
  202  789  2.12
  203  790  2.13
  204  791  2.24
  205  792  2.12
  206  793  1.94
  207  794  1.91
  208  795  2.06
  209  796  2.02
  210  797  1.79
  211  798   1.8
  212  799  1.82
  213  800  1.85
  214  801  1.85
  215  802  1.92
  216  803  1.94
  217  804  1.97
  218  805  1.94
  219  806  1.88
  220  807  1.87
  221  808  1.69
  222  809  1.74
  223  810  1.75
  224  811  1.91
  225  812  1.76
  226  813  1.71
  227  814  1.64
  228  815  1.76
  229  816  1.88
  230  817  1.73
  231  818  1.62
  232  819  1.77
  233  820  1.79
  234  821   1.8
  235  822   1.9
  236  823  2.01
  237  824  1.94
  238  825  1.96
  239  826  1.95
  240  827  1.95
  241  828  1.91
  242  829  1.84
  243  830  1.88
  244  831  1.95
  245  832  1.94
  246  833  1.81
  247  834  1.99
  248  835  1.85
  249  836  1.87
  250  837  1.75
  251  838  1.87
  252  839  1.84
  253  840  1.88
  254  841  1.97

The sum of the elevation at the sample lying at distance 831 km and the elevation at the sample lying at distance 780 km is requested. 4.3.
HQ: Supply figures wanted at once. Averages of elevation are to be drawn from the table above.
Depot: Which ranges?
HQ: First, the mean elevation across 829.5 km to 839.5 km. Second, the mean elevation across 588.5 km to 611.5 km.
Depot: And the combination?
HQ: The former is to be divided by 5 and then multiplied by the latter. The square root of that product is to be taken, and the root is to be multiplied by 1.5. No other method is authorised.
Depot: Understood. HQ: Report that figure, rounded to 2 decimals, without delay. 1.59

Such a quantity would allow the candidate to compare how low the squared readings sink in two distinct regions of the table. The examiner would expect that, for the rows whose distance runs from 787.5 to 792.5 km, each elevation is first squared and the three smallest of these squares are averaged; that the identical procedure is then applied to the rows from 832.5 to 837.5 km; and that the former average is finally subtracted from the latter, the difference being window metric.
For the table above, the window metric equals -1.3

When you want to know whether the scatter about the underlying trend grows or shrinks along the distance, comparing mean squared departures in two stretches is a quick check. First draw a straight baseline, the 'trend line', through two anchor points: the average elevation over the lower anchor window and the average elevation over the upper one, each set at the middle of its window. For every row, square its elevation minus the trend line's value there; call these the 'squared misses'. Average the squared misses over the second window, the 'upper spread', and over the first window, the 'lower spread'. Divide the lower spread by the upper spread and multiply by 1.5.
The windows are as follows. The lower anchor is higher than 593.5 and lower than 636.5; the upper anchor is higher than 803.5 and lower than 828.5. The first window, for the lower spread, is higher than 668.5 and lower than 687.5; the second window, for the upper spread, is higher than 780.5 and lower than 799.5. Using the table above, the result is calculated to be 1.2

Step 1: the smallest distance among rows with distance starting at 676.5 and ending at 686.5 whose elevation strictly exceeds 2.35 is 677 km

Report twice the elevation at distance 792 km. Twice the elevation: 4.24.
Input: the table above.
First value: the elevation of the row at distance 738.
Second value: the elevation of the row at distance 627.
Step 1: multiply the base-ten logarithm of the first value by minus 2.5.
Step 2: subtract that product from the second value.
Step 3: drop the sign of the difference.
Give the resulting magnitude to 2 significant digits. 4.3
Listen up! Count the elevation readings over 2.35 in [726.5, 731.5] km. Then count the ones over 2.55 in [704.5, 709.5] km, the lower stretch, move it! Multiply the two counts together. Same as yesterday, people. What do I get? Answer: 20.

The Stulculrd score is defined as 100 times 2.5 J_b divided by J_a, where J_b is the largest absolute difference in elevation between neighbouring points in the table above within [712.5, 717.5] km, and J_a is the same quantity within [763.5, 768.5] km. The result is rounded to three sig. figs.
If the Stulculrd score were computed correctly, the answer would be 294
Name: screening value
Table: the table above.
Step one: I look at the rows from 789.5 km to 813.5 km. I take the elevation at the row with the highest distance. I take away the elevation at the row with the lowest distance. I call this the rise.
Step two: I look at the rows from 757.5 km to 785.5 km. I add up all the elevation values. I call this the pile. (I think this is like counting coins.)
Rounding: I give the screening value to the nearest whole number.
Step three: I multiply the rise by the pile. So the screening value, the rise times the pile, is -30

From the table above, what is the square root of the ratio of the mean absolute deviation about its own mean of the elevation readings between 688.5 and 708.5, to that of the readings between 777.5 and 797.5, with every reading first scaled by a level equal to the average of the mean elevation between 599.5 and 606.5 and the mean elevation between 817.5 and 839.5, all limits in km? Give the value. 1.2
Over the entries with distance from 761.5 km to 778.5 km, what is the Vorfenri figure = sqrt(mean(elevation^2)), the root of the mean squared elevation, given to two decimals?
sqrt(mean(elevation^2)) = 2.52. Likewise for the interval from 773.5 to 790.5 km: 2.32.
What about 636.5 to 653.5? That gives 2.93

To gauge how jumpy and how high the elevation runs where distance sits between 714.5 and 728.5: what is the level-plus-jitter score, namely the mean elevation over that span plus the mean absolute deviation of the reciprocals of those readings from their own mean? 2.43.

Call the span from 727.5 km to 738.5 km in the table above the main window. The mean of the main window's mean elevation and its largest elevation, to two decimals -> 3.07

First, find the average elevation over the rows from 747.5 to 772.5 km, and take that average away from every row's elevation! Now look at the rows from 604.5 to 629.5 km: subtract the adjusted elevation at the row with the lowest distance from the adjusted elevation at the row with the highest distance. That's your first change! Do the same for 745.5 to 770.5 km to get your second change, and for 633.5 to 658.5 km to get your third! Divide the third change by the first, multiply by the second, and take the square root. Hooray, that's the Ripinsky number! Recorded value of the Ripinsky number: 3.2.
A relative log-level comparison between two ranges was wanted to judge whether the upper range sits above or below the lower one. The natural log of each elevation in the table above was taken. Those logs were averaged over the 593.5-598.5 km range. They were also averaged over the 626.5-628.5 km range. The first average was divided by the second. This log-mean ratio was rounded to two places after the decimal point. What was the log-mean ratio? 0.93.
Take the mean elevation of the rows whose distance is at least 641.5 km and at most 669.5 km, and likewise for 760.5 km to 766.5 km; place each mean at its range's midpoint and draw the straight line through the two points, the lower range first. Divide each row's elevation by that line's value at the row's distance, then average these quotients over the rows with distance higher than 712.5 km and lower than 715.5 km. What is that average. 0.91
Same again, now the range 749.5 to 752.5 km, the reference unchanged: 1.21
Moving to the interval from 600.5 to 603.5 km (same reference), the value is 1.24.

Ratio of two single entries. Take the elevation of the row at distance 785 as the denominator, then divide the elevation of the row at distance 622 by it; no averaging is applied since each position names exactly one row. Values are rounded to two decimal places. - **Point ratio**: 1.18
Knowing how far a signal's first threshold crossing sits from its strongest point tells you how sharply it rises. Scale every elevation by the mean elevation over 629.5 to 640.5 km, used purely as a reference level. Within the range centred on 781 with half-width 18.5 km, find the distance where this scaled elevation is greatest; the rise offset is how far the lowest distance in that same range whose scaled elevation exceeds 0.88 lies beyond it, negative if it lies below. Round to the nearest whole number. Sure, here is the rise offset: 0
